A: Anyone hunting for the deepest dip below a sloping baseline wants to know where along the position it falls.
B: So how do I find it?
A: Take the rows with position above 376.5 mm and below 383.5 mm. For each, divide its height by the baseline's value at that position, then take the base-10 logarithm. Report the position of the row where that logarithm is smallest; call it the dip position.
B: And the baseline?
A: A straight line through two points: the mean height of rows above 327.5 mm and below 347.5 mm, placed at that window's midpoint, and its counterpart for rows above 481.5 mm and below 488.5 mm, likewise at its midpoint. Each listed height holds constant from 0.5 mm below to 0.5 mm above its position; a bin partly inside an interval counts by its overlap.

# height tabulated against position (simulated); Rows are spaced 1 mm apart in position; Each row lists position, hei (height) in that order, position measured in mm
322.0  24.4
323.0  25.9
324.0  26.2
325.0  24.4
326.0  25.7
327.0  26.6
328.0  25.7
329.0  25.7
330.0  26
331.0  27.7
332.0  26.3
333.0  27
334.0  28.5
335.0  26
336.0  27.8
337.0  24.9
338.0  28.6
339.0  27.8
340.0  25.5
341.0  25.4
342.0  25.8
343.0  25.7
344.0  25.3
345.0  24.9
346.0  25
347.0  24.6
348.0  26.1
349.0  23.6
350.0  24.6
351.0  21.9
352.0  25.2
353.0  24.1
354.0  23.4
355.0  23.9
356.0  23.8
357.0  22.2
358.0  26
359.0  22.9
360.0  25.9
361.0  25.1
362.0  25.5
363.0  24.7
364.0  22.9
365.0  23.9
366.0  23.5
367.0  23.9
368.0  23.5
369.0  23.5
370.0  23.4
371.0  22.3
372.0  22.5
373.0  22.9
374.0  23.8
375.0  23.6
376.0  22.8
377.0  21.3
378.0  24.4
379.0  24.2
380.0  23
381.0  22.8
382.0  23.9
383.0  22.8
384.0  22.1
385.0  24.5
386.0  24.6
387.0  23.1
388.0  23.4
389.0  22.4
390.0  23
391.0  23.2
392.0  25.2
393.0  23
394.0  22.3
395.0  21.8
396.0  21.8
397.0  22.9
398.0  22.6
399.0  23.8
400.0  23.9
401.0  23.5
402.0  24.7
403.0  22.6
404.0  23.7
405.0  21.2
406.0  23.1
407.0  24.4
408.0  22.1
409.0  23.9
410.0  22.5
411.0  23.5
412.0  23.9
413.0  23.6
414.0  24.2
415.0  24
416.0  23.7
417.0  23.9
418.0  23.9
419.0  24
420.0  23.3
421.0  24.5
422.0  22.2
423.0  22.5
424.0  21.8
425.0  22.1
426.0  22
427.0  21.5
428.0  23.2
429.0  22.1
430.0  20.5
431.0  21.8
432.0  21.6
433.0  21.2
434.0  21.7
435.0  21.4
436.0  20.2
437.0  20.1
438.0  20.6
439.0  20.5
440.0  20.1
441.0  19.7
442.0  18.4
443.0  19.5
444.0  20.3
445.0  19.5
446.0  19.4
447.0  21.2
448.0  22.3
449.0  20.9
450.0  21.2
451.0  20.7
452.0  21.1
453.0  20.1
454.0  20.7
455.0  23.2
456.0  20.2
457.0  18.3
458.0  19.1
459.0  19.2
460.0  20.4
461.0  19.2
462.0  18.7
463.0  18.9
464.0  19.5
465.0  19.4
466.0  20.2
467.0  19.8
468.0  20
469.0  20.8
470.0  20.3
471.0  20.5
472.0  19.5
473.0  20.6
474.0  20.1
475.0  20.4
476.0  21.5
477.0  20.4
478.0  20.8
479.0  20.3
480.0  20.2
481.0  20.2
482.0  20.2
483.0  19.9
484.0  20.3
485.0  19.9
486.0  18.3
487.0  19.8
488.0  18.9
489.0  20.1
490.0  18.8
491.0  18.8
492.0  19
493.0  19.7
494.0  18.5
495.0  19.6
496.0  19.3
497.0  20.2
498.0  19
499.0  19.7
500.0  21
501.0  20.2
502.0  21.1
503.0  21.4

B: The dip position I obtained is 377.0 mm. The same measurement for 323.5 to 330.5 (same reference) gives 325.0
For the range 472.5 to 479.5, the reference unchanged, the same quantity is 474.0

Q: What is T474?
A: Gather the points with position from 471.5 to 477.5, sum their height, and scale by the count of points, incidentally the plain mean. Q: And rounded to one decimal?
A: 20.4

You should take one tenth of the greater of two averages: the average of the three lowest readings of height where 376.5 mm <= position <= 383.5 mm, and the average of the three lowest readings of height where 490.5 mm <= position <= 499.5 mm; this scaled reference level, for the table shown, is 2.230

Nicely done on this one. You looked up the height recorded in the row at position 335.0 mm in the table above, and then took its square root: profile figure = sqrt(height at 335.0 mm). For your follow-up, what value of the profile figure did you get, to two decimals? 5.10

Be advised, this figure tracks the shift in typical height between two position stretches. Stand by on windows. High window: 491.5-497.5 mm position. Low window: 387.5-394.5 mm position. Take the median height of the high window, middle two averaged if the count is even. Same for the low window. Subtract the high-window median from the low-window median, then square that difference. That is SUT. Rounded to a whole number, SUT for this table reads 13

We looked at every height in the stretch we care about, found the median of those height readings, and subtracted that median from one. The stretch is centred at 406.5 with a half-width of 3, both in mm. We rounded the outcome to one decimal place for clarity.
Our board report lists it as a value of -22.4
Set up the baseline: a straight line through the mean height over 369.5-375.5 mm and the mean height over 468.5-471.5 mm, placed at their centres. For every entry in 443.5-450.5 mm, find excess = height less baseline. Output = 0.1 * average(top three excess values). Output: 0.05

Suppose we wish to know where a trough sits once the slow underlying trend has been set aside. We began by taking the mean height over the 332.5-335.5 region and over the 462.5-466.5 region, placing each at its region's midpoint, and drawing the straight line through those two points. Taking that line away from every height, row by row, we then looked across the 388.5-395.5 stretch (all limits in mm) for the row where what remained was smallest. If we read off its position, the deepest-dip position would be 395.0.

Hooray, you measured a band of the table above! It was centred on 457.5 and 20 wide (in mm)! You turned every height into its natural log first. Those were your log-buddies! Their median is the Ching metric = 3.00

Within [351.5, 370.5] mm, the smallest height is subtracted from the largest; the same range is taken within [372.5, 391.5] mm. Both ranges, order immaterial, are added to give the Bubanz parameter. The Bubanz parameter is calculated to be 7.1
